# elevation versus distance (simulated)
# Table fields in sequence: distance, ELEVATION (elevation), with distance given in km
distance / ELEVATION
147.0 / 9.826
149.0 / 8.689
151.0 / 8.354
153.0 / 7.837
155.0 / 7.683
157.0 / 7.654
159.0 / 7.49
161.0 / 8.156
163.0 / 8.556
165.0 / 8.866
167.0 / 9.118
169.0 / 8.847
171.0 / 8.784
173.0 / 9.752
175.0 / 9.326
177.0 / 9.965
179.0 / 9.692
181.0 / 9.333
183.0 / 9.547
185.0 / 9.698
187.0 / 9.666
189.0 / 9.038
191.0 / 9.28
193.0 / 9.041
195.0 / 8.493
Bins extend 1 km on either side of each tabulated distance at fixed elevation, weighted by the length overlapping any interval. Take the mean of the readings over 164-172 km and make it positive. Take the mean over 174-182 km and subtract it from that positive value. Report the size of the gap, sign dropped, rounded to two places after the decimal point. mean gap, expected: 0.68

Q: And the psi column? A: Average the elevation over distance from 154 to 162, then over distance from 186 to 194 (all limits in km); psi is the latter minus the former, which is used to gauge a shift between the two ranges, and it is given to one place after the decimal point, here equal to 1.5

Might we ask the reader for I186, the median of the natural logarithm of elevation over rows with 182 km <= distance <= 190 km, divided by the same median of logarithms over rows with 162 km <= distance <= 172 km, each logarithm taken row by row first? 1.04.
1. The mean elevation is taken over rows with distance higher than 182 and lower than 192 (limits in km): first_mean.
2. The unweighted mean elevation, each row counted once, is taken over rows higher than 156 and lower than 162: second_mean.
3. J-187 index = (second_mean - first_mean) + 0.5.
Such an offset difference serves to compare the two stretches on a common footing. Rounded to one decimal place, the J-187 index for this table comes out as -1.2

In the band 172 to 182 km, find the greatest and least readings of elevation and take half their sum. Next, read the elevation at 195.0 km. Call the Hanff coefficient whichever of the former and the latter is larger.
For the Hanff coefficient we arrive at 9.65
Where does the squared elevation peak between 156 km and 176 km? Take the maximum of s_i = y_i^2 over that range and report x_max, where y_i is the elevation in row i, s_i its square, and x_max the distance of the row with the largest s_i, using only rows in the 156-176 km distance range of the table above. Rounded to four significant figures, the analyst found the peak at 173.0 km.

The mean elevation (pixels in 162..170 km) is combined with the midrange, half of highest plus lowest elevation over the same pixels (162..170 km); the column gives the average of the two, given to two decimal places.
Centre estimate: 8.84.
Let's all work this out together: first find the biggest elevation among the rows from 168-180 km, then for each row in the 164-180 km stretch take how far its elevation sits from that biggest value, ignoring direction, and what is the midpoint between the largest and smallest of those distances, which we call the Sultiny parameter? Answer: 0.6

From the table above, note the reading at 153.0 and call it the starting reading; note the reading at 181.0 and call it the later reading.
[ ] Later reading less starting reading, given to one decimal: 1.5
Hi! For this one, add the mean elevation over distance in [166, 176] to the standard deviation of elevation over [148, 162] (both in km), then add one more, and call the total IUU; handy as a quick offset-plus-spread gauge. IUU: 10.6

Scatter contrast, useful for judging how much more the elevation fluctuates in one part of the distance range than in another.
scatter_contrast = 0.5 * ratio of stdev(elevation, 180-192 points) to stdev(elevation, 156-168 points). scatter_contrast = 0.19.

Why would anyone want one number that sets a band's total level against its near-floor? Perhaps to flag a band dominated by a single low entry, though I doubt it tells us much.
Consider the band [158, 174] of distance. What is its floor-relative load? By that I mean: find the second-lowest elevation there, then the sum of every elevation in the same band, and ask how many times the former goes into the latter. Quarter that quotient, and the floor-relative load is 2.132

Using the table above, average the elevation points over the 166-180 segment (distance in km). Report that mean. 9.4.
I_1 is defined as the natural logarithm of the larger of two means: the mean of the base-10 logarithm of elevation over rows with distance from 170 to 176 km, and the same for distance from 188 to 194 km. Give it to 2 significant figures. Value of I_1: -0.033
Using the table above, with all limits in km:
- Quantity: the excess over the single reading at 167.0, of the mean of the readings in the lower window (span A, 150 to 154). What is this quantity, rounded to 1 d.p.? -1.0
